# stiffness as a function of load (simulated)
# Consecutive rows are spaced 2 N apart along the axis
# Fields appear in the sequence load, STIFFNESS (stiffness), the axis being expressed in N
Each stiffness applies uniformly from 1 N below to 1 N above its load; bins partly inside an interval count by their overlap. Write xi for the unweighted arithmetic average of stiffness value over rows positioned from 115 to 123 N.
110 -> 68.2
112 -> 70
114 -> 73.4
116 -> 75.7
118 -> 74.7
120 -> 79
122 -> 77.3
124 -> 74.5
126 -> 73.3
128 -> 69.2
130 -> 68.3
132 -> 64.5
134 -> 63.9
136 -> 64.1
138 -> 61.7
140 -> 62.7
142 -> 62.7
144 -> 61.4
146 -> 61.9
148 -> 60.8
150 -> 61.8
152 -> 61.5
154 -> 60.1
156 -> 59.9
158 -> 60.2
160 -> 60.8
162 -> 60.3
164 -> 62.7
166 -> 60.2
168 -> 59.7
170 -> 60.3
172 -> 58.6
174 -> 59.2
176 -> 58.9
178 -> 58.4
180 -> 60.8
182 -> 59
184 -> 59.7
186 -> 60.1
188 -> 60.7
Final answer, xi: 76.7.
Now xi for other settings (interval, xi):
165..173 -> 59.7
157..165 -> 61.0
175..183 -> 59.3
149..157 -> 60.8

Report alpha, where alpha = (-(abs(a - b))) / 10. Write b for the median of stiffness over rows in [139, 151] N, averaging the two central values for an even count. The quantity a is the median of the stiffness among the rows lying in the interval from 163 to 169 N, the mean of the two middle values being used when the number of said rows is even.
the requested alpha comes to -0.2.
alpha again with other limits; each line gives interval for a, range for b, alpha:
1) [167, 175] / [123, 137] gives -0.9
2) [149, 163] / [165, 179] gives -0.1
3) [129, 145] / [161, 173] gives -0.3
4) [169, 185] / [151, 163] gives -0.1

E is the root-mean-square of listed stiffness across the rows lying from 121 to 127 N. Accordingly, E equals 75.1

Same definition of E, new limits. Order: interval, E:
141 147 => 62.0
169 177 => 59.3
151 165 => 60.8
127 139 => 65.3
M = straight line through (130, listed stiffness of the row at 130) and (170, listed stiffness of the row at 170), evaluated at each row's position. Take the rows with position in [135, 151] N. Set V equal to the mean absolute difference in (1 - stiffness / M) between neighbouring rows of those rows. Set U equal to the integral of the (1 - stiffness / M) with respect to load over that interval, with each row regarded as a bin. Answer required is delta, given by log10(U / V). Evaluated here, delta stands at 1.7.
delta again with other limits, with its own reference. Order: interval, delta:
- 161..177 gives 0.8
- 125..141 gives 1.2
